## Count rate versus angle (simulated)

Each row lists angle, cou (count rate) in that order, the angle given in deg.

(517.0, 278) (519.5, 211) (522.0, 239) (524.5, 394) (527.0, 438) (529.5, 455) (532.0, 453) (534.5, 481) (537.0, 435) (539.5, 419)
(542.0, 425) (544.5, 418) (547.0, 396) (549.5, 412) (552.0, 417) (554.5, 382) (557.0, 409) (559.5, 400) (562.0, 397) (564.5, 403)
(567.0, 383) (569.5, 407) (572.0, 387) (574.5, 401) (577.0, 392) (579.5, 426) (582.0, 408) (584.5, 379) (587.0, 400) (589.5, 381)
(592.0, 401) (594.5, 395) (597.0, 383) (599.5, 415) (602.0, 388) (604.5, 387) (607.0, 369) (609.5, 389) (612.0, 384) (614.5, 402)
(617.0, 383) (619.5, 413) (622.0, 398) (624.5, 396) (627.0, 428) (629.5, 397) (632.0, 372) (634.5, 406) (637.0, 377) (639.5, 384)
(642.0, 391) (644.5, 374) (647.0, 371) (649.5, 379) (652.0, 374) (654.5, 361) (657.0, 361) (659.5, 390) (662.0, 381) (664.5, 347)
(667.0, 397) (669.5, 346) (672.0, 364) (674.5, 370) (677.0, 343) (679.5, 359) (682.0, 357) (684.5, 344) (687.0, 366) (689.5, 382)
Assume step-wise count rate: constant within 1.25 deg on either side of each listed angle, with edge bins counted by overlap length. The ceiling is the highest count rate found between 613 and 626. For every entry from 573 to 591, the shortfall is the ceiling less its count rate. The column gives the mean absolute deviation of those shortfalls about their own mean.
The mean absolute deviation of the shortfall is 12.1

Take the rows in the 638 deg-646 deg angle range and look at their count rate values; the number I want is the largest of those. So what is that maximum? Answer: 391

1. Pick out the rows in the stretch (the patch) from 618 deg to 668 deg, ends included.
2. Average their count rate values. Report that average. 385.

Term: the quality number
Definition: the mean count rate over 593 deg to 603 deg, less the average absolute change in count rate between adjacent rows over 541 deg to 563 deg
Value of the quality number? 380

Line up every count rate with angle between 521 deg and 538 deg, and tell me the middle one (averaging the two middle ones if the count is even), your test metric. 438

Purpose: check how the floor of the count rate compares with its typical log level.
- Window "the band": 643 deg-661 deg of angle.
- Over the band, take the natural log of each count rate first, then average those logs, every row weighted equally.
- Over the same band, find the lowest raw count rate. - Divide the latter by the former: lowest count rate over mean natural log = 61.0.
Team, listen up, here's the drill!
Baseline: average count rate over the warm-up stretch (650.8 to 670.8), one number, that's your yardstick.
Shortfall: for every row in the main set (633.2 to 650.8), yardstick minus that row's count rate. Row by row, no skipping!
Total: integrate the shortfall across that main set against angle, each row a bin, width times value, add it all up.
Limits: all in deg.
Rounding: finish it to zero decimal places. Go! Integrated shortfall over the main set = -237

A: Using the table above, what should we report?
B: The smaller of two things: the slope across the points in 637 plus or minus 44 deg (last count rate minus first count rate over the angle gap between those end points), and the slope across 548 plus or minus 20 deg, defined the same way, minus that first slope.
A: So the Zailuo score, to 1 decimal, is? -1.5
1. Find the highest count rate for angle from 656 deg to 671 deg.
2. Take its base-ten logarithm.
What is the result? 2.60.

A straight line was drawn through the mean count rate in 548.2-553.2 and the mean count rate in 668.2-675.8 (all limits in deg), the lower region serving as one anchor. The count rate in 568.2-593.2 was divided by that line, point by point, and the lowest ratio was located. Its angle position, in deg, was 584.5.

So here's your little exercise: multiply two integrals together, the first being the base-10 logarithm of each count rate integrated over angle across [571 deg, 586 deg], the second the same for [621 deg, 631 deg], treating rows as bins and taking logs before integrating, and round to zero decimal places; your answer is 1017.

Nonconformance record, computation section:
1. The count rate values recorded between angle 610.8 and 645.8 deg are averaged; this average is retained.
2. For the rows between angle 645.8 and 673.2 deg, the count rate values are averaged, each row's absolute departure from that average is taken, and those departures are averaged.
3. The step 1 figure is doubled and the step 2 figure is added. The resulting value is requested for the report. 799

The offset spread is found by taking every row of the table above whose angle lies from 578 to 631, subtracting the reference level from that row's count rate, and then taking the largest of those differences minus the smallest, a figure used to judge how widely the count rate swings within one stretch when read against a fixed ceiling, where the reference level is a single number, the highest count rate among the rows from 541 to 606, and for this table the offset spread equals 59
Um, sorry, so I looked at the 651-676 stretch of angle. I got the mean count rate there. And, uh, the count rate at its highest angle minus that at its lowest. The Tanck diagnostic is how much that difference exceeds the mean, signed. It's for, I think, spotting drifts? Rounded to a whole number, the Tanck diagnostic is -373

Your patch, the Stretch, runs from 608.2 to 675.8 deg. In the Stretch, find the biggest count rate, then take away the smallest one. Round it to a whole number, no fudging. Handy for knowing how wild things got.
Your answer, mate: 82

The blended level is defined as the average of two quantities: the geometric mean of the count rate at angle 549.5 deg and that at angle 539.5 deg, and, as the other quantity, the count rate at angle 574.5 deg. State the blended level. 408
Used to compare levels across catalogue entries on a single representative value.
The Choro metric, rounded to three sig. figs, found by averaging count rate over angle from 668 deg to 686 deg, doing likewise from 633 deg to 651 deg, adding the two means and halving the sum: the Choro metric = 369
